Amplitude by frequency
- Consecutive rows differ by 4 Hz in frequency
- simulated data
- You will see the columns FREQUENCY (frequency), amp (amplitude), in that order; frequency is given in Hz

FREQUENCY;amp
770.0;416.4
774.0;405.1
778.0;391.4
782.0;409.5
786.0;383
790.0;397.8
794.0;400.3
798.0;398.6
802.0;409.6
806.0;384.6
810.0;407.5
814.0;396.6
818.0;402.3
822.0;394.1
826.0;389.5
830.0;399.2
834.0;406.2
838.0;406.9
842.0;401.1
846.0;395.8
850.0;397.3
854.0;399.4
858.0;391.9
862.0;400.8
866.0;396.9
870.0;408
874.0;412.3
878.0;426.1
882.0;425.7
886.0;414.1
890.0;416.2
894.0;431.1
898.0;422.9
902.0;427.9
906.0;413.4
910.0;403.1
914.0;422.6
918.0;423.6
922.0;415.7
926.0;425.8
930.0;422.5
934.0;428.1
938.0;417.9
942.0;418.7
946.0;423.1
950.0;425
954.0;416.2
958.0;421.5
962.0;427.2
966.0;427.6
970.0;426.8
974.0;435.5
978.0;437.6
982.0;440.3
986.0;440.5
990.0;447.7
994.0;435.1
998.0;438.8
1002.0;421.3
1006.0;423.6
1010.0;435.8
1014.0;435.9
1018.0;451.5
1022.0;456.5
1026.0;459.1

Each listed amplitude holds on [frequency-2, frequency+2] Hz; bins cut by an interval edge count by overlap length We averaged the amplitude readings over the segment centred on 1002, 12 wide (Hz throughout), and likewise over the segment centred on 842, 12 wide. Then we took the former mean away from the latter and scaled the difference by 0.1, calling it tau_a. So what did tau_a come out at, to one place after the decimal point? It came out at -2.7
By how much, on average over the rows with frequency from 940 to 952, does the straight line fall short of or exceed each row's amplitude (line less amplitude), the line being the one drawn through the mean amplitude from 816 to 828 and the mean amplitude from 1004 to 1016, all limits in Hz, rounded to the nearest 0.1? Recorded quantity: -2.9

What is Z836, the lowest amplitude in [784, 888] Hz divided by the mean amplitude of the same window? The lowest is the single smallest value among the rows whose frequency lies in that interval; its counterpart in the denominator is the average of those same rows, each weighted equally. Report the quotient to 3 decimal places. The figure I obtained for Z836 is 0.953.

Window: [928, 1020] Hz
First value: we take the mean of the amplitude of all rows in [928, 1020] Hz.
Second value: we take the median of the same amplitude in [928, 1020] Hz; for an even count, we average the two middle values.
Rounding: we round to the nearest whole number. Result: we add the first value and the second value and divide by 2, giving 429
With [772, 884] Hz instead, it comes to 401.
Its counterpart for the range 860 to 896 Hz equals 414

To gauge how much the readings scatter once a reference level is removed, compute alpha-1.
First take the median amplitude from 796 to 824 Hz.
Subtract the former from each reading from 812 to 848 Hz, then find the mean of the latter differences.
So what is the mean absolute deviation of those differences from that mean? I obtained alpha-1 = 5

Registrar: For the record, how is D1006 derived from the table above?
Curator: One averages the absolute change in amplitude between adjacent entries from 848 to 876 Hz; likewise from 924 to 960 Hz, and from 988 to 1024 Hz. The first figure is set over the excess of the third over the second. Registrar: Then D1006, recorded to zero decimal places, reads 2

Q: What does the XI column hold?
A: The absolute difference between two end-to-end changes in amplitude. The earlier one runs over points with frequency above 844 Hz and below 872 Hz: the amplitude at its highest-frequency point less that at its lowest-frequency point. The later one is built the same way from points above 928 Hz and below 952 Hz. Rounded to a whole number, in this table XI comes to 10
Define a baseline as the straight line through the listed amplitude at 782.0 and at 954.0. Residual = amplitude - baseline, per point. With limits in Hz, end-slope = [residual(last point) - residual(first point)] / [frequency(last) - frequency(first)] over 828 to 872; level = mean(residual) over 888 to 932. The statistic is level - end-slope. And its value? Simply 5.8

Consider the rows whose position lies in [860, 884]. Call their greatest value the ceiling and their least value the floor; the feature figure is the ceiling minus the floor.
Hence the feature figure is 29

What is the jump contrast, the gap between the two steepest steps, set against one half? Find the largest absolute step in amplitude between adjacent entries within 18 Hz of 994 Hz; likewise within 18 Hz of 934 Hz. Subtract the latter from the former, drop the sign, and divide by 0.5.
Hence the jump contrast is 14.6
